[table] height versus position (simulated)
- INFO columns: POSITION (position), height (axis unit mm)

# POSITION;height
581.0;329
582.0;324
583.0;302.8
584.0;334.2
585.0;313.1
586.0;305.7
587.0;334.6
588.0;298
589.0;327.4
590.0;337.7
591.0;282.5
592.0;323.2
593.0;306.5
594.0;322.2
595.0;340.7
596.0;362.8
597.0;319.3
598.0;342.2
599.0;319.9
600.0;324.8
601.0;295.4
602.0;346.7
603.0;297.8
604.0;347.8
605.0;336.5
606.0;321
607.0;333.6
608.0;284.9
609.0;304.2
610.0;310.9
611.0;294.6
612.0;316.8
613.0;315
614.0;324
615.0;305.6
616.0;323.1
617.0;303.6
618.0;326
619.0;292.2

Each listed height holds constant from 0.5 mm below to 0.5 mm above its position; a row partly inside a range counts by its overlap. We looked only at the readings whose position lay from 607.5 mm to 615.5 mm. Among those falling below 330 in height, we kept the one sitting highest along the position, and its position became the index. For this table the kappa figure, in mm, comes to 615.0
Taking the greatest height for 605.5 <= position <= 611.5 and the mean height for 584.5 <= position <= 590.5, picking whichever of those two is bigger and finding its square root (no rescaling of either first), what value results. 18.3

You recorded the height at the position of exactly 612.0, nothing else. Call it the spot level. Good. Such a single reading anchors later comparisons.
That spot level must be 316.8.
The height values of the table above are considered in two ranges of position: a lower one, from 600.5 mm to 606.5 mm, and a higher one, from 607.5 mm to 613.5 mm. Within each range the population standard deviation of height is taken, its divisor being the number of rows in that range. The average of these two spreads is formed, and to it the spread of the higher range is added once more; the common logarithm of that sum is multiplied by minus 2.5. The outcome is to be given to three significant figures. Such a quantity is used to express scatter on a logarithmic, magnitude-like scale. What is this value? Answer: -3.61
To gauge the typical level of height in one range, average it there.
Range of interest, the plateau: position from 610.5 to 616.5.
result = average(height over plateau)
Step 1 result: 313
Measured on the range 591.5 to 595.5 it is 323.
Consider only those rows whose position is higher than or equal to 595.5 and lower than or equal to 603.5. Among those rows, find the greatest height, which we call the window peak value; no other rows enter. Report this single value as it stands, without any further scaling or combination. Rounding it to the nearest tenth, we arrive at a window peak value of 362.8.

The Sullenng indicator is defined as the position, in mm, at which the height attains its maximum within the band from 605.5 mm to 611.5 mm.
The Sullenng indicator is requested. 607.0 mm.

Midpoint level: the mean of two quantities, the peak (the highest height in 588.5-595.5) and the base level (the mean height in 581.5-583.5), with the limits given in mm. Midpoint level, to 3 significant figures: 327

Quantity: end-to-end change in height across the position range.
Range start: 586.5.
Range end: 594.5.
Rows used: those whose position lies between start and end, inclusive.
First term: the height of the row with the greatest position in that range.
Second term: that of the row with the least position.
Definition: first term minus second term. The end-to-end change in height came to -12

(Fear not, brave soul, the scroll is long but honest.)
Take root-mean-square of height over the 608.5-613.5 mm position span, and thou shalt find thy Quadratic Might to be 308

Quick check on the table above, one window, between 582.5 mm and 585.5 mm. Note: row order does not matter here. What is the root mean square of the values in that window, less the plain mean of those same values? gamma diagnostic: 0.27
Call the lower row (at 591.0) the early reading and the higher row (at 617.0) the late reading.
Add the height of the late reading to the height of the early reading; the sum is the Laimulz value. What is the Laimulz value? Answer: 586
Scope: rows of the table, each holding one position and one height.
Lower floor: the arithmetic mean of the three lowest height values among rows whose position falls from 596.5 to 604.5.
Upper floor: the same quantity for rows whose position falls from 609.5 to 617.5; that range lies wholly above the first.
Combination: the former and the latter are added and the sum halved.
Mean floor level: 303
